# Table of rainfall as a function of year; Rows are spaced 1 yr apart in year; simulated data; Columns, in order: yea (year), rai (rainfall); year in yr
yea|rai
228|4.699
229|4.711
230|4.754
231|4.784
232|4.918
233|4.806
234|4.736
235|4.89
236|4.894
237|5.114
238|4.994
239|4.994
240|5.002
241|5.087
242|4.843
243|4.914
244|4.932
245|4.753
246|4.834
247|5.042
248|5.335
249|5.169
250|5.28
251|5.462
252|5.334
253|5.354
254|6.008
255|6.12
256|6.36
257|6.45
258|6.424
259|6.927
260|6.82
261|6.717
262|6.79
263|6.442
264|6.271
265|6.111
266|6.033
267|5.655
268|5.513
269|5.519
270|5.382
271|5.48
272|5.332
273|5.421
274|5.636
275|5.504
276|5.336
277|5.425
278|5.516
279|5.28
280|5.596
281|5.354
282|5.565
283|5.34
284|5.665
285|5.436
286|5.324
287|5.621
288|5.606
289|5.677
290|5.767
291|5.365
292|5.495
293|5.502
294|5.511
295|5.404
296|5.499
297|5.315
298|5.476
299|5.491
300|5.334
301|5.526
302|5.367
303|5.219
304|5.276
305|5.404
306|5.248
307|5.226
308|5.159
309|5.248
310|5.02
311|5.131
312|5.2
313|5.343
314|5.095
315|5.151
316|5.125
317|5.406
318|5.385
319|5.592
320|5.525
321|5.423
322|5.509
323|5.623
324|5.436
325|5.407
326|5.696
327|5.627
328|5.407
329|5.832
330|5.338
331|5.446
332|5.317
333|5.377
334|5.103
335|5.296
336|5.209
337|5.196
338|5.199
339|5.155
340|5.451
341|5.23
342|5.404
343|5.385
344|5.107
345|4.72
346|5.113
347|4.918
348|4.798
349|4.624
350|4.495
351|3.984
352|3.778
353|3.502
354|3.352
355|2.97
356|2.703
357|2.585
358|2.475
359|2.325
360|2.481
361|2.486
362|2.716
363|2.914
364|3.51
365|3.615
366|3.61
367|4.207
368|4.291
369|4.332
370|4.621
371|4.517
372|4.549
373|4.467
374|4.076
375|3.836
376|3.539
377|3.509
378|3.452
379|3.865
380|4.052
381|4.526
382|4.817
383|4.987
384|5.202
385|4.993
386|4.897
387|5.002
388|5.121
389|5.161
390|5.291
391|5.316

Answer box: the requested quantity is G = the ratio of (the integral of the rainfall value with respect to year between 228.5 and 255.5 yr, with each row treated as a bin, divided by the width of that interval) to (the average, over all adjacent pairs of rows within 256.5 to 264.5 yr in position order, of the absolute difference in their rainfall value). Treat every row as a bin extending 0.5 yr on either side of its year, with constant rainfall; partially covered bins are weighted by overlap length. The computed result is 27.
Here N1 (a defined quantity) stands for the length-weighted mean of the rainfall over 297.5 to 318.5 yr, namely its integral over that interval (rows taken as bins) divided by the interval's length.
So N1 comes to 5.3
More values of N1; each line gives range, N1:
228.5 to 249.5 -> 4.9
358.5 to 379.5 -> 3.7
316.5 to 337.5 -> 5.4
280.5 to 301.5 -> 5.5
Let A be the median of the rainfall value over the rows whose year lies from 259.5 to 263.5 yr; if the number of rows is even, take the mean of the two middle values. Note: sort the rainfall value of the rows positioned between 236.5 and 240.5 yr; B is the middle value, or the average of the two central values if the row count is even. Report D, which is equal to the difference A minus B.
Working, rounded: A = 6.8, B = 5.0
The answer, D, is 1.8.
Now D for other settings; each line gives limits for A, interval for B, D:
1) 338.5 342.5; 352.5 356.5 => 2.2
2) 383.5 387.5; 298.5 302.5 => -0.4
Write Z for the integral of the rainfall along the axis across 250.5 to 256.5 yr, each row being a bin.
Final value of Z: 34.6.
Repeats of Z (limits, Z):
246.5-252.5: 31.6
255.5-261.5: 39.7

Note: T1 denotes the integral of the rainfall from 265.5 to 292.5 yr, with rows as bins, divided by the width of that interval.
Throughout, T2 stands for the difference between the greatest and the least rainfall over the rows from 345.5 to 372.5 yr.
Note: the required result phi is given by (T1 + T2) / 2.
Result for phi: 4.15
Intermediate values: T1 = 5.5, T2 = 2.8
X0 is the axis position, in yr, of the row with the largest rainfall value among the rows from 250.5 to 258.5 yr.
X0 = 257 yr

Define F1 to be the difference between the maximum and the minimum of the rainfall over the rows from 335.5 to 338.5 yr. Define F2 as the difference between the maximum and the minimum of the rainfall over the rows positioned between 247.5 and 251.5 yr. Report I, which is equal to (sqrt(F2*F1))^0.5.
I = 0.25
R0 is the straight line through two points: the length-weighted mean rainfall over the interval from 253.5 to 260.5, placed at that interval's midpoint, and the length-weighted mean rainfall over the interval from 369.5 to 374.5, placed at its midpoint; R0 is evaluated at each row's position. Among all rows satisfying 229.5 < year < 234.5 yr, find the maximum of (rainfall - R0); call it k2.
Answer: -1.96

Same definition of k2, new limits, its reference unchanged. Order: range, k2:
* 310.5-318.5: 0.00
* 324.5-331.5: 0.64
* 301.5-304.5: -0.30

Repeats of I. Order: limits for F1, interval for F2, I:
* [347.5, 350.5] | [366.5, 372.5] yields 0.60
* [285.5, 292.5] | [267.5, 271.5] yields 0.50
